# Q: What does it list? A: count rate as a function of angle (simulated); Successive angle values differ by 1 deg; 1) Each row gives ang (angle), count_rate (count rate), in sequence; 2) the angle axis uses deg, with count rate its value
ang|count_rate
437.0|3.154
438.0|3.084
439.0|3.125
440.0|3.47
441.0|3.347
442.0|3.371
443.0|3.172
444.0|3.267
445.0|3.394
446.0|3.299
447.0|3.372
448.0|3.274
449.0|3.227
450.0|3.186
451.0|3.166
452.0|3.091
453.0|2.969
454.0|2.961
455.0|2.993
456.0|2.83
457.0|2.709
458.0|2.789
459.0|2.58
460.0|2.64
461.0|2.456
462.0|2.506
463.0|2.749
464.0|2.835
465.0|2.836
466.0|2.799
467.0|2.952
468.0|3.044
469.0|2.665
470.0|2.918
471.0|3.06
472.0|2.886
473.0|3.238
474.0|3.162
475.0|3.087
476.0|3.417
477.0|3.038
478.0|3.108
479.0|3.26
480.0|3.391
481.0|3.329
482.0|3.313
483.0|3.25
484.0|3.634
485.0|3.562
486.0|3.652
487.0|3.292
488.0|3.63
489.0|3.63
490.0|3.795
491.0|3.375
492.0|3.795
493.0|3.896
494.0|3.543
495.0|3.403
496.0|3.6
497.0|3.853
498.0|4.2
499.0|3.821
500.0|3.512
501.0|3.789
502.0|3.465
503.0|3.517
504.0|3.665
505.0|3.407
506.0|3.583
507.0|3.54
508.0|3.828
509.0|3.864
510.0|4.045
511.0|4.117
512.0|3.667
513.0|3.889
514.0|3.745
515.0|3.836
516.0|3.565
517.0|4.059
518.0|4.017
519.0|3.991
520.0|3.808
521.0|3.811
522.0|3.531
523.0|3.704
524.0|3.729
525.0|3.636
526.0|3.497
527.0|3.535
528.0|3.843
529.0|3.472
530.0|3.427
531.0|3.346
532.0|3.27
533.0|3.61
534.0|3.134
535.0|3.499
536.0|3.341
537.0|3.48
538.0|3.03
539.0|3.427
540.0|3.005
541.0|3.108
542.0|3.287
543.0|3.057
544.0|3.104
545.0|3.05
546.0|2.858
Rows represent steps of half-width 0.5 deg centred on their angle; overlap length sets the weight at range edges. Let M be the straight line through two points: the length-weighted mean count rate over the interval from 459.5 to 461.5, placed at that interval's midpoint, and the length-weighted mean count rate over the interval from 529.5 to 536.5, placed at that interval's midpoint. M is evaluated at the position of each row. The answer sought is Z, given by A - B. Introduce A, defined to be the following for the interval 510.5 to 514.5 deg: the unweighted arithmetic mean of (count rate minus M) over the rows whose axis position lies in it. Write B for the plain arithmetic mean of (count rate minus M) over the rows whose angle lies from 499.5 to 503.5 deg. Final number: 0.16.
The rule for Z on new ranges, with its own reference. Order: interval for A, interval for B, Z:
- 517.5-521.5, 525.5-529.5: 0.41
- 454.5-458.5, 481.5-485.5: -0.30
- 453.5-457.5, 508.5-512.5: -0.42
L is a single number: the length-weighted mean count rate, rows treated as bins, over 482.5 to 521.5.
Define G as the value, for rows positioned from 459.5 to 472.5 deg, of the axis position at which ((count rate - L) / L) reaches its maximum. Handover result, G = 471.0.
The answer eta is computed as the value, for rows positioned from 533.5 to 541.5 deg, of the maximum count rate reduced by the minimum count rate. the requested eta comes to 0.49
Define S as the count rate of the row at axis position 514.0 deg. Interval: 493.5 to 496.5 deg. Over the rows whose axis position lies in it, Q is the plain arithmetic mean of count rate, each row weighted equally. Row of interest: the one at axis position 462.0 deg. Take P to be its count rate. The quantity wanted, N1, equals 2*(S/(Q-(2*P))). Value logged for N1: -5.0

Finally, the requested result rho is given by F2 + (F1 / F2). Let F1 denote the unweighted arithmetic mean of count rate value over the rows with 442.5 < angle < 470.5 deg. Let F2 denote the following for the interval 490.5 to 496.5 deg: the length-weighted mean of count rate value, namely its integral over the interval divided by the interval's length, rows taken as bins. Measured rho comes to 4.42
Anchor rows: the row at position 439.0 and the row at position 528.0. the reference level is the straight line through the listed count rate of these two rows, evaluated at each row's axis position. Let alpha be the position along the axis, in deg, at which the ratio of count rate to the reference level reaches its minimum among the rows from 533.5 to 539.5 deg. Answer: 538.0 deg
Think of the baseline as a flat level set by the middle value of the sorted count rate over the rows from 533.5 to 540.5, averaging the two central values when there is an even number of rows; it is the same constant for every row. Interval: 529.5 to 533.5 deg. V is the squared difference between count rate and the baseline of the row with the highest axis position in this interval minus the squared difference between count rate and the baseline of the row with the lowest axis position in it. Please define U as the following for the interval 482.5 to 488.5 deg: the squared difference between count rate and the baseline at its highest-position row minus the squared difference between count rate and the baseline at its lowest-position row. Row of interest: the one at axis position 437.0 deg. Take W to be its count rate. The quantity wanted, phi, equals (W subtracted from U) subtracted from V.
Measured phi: 3.1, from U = 0.08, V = 0.06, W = 3.154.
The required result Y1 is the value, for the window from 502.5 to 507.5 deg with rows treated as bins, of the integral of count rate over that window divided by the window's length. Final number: 3.5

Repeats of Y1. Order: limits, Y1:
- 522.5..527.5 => 3.6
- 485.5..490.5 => 3.6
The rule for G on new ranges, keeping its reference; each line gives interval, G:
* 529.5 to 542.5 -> 533.0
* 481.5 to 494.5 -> 493.0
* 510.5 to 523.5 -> 511.0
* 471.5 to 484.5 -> 484.0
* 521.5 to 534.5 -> 528.0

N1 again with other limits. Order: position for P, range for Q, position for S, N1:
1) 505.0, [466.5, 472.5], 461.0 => -1.3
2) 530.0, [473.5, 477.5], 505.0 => -1.9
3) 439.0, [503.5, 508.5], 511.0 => -3.1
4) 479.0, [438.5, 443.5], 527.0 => -2.2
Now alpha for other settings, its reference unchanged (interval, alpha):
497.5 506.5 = 505.0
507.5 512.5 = 512.0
